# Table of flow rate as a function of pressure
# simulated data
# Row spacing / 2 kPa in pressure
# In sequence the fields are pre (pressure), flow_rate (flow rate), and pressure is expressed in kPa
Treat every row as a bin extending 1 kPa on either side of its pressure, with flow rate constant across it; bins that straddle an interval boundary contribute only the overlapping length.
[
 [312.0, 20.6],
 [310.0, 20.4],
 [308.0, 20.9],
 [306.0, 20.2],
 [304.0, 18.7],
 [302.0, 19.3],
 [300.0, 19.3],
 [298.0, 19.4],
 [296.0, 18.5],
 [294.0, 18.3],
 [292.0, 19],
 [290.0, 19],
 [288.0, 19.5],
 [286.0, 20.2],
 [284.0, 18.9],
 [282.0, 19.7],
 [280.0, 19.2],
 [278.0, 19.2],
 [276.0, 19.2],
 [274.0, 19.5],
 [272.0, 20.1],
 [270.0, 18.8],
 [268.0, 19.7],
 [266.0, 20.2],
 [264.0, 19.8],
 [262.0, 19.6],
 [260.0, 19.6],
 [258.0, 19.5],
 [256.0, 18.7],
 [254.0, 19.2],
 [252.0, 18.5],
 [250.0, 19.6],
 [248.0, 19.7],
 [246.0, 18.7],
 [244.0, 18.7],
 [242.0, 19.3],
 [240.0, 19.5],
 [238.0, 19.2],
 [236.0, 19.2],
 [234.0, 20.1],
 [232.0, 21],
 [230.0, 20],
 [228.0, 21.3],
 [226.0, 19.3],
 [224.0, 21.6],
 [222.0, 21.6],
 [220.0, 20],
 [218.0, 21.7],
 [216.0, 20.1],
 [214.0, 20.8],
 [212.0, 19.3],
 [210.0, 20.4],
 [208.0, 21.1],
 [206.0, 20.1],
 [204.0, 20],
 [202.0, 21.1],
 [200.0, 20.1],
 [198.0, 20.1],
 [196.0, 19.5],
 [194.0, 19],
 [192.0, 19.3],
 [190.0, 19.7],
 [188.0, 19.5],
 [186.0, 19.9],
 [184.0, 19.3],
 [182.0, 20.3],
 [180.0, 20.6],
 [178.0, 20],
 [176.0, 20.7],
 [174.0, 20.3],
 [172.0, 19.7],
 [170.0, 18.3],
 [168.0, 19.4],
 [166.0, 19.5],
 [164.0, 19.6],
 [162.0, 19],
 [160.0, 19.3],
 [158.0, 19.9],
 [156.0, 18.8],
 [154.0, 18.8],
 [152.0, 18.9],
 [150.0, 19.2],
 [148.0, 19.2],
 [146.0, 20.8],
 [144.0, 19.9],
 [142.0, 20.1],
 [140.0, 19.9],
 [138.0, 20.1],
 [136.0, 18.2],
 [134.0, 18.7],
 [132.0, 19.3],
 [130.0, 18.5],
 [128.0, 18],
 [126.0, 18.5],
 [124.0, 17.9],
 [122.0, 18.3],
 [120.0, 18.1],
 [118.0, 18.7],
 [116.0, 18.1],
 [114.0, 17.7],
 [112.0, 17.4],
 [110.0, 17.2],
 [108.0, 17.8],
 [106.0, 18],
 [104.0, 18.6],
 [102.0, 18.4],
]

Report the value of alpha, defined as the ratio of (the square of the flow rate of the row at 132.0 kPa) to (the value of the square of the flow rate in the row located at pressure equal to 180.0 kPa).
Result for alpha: 0.88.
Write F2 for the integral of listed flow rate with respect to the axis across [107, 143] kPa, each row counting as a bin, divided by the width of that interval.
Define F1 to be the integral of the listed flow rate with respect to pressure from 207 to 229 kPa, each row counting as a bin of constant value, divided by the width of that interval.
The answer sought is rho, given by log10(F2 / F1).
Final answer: -0.048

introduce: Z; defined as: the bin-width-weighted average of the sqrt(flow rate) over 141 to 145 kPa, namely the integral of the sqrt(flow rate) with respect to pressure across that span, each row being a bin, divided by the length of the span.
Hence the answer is 4.47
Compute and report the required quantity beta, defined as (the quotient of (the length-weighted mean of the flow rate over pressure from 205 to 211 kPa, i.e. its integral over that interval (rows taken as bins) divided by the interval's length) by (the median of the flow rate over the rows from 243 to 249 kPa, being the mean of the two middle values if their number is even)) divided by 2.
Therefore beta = 0.55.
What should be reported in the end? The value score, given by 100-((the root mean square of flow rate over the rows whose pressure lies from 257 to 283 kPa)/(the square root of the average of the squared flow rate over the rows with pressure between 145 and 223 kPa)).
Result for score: 99.02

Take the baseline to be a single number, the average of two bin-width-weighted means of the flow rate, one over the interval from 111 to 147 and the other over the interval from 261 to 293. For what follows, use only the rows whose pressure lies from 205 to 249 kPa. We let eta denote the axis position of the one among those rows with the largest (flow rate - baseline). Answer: 218.0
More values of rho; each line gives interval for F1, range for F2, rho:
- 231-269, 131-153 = 0.000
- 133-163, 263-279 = 0.004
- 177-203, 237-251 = -0.014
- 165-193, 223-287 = -0.004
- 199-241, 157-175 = -0.020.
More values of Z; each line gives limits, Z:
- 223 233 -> 4.54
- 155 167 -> 4.40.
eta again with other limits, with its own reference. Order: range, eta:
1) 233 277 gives 266.0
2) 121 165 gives 146.0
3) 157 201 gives 176.0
